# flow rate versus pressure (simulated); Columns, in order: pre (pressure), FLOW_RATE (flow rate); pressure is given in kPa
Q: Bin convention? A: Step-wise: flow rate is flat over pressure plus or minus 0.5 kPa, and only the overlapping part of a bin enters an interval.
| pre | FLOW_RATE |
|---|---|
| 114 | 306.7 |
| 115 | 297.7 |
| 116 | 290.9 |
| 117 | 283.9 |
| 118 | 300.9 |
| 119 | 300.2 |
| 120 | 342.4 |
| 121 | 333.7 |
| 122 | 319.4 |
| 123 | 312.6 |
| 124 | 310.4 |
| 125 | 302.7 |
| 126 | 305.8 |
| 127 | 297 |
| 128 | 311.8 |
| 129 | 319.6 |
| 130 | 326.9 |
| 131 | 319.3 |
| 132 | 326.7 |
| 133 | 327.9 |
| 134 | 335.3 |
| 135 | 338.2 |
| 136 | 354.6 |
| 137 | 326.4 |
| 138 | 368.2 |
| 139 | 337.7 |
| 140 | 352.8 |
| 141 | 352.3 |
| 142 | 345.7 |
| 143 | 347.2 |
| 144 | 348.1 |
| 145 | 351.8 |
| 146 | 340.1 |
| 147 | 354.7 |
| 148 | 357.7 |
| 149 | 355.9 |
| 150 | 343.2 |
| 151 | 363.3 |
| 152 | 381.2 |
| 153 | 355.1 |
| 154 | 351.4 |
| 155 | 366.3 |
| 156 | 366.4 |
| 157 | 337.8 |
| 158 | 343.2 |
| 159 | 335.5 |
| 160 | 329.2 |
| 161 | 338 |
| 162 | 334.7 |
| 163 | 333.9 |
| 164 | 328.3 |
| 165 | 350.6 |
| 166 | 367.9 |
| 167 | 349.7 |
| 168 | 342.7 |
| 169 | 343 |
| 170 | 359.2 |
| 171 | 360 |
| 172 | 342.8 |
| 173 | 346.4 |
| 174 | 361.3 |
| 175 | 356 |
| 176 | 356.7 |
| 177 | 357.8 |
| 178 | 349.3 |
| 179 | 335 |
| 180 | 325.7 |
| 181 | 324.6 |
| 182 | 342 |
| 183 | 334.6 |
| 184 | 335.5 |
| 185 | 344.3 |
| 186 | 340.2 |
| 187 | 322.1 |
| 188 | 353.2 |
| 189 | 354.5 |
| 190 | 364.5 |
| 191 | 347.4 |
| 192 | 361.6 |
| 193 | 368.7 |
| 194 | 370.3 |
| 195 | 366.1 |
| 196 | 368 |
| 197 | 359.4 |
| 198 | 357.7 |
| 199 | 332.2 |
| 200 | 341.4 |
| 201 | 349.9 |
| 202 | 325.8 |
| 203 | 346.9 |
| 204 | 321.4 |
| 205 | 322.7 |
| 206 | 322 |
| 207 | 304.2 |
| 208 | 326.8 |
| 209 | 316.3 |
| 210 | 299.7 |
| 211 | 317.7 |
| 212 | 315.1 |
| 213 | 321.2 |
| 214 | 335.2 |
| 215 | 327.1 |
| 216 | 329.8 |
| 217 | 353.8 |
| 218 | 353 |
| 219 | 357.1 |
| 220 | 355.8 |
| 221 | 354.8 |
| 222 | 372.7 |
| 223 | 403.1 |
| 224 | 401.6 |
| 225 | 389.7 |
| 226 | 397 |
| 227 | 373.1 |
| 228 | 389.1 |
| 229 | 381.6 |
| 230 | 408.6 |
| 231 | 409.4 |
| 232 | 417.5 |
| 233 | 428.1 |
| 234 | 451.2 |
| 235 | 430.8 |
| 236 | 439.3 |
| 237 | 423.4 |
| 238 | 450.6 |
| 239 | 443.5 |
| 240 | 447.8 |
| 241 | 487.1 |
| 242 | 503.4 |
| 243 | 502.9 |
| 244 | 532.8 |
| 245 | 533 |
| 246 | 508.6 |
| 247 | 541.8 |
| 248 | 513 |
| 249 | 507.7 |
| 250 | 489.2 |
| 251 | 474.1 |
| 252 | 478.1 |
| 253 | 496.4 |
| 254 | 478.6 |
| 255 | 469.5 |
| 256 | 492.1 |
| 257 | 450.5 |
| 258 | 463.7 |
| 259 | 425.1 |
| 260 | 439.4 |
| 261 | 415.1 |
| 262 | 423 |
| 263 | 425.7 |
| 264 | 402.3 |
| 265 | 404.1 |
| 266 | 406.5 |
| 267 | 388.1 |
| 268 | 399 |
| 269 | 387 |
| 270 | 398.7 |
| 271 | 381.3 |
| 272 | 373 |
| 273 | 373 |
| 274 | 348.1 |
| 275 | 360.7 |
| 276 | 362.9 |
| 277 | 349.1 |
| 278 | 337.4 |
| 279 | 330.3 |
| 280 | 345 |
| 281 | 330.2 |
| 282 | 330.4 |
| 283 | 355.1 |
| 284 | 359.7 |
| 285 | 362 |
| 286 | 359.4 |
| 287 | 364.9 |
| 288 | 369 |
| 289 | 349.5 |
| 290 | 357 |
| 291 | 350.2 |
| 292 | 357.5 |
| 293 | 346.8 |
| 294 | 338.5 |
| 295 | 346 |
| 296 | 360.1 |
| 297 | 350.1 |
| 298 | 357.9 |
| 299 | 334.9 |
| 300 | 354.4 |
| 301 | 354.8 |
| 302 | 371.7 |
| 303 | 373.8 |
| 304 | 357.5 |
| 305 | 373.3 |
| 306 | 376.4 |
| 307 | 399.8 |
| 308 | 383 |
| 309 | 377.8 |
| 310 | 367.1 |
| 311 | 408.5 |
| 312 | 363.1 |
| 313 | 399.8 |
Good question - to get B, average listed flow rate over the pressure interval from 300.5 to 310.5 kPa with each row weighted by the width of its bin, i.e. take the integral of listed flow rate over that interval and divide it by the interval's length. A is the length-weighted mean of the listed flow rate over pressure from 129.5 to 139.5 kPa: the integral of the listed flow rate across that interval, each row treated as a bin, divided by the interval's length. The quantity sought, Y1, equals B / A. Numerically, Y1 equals 1.11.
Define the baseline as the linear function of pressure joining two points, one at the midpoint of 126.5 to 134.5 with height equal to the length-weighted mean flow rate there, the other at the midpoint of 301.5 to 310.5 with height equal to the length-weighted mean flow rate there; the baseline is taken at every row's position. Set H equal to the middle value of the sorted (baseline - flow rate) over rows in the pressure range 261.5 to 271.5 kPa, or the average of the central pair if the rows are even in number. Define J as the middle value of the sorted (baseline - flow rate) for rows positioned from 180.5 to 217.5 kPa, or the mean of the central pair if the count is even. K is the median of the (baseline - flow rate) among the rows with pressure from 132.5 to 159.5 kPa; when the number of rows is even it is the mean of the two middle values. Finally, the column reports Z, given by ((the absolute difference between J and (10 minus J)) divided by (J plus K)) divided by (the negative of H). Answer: -0.01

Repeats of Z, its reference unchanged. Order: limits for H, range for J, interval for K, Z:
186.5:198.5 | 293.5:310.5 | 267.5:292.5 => 0.03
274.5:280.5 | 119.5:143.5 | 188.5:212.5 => 0.15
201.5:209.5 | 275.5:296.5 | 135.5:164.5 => 0.19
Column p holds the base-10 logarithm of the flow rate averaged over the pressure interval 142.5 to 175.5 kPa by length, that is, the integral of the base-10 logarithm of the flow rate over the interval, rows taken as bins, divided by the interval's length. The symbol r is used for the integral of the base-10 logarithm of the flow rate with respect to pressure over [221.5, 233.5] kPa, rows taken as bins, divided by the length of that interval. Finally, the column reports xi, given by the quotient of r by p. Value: 1.02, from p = 2.54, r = 2.60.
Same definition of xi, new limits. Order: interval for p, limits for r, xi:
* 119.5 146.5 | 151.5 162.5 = 1.01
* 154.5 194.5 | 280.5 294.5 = 1.00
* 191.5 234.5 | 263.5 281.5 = 1.01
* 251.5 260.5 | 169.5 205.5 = 0.95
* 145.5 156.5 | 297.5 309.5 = 1.00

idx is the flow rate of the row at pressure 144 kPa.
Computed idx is 348.1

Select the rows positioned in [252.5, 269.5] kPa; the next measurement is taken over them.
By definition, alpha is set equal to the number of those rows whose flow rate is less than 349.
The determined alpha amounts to 0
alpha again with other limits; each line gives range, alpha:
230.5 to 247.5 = 0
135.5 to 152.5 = 7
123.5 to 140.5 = 14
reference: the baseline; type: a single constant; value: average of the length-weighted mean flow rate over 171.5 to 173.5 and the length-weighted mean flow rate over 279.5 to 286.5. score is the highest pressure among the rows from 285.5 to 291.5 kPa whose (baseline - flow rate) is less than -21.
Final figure 288 kPa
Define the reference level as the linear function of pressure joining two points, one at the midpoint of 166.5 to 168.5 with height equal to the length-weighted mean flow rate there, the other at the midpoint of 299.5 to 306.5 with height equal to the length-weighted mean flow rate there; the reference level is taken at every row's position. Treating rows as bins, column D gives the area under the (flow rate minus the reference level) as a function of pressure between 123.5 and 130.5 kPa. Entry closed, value -208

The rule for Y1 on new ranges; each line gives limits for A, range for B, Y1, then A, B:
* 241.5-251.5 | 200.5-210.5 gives 0.63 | 511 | 324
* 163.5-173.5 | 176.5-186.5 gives 0.97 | 349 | 339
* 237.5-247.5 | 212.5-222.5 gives 0.70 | 495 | 346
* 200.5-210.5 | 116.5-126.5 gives 0.96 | 324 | 311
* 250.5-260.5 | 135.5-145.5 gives 0.75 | 467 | 348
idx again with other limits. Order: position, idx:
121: 333.7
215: 327.1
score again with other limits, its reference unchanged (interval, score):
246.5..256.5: 256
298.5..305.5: 305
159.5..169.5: 166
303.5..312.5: 311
